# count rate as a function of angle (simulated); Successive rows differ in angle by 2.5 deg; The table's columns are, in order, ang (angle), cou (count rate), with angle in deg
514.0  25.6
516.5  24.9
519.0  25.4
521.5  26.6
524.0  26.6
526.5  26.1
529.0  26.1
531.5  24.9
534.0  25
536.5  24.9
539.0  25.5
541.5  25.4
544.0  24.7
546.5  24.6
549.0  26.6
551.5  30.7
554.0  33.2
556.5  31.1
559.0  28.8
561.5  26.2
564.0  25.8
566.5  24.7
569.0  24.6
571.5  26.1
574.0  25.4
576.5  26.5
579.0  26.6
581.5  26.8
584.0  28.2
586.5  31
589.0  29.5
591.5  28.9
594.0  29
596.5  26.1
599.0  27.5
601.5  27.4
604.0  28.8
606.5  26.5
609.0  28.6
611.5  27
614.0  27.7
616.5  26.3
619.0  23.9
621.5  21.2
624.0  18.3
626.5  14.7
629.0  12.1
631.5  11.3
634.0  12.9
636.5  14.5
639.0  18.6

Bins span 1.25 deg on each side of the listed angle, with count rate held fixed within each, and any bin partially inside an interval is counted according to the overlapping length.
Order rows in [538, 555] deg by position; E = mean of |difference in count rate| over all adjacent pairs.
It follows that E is 1.58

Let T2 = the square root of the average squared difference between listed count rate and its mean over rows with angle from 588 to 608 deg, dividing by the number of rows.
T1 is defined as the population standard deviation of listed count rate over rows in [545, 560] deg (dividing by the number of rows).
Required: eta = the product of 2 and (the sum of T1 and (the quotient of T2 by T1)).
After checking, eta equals 6.6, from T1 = 2.88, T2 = 1.2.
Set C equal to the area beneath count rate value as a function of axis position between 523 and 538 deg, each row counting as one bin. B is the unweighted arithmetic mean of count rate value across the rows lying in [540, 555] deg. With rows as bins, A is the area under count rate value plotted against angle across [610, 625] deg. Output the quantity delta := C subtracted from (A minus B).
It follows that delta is -48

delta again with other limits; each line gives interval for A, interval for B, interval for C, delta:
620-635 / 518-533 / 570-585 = -195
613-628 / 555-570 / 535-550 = -79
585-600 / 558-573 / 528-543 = 25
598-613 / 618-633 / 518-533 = 8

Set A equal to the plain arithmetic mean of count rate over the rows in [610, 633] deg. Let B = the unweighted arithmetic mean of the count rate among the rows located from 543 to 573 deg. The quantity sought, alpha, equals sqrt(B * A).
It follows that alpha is 24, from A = 20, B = 27.3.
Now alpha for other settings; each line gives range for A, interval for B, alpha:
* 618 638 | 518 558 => 21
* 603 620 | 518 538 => 26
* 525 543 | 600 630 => 24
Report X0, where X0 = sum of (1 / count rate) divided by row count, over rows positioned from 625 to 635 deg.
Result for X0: 0.0792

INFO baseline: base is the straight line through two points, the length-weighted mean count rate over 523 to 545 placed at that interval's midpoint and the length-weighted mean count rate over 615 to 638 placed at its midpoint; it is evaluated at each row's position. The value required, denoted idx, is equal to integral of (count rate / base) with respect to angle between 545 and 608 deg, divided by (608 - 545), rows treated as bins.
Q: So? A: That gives 1.28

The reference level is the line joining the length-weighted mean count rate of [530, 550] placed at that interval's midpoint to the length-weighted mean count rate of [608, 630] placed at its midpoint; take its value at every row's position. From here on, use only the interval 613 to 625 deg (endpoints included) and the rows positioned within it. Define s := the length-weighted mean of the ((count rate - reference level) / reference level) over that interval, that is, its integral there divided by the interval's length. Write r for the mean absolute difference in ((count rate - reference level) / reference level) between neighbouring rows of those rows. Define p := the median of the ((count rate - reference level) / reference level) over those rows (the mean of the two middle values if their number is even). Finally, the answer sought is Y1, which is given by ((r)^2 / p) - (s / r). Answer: 0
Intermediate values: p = 0.07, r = 0.10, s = 0.06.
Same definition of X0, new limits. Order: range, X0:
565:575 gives 0.0397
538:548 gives 0.0399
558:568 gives 0.0380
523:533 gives 0.0386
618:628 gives 0.0529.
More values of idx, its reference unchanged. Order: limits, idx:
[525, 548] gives 1.00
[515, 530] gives 0.98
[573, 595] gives 1.33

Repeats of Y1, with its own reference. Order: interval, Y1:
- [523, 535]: 0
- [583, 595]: -5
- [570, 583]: -4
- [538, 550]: 0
